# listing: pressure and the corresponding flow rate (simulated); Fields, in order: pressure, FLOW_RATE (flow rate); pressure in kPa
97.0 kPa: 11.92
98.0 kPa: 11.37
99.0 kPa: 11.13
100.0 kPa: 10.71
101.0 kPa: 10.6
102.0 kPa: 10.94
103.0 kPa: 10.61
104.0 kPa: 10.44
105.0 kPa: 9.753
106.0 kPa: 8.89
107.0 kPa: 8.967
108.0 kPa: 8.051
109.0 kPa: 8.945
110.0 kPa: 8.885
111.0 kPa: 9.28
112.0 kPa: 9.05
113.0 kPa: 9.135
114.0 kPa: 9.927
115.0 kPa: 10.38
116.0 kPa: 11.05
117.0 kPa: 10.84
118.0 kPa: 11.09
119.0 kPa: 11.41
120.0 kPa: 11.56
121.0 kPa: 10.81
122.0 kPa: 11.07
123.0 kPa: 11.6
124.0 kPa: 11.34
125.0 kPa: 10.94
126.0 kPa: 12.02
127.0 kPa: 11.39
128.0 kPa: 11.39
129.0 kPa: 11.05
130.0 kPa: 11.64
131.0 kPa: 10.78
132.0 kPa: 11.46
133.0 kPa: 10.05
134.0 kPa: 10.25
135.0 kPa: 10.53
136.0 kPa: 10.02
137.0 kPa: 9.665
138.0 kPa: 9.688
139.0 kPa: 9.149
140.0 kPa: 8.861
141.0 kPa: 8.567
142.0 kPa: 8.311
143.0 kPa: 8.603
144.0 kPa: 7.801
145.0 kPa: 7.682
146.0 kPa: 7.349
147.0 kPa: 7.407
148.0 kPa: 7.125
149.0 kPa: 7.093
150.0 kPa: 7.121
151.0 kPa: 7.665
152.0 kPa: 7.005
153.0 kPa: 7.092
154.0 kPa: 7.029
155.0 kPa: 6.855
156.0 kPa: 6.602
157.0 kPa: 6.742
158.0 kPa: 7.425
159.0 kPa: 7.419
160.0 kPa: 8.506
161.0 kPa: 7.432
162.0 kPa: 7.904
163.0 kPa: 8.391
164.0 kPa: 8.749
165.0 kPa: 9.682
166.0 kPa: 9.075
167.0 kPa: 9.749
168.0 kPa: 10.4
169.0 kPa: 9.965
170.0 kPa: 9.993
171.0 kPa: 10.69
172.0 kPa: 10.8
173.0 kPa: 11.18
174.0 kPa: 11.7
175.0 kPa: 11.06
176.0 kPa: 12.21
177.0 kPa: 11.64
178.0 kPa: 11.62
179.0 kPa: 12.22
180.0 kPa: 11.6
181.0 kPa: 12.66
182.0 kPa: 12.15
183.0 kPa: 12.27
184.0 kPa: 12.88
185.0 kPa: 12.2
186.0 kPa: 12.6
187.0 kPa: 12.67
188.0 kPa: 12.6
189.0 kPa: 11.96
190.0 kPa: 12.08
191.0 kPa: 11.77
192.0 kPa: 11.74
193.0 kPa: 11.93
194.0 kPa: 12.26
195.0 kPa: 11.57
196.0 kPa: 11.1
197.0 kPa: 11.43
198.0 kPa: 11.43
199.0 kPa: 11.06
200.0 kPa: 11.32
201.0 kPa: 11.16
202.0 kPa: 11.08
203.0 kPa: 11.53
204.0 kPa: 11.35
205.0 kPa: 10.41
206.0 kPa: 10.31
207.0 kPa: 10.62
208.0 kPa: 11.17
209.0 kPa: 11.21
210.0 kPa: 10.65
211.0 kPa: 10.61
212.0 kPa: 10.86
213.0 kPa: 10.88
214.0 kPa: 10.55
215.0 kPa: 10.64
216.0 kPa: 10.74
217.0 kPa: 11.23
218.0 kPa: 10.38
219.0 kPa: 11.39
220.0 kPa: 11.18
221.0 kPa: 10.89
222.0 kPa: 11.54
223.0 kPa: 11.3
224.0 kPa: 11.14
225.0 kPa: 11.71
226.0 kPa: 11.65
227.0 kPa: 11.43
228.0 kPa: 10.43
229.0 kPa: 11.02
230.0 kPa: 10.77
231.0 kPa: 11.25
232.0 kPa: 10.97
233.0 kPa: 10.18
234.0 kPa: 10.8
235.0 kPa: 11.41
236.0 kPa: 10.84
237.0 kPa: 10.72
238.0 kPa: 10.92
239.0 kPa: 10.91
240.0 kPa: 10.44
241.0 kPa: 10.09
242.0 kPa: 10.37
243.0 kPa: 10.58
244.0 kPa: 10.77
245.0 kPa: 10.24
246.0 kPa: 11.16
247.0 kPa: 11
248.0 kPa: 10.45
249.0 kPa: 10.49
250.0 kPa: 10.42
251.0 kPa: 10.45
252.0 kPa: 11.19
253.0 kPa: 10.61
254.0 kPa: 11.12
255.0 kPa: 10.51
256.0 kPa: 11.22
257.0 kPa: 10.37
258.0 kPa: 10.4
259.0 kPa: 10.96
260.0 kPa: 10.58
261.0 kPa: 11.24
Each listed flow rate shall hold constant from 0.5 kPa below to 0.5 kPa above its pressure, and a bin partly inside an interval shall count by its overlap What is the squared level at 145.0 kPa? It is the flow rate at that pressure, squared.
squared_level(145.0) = 59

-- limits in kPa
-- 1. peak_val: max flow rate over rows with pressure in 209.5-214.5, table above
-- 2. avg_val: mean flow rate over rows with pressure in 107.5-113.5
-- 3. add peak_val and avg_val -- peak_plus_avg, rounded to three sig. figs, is 19.8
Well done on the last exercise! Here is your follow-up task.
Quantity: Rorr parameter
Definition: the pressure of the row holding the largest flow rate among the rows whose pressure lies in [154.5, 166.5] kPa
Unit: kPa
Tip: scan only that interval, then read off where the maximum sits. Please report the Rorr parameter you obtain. 165.0 kPa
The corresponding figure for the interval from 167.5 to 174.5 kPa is 174.0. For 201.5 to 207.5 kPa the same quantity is 203.0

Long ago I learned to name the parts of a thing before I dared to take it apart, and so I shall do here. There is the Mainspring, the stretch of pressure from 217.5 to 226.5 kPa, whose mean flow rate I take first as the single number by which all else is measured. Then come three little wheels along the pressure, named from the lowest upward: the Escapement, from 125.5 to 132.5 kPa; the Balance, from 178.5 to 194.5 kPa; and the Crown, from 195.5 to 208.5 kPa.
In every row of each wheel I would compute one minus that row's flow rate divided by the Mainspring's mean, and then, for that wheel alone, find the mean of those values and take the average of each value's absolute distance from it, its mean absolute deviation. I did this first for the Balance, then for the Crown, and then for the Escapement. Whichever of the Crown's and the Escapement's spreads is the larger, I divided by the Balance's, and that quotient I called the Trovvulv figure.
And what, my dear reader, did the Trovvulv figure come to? 1.0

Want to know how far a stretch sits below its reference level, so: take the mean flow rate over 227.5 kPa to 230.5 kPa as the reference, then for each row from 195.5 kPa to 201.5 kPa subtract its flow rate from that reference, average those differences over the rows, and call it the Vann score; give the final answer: -0.51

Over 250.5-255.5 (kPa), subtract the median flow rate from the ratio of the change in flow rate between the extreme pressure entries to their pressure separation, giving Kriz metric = -10.6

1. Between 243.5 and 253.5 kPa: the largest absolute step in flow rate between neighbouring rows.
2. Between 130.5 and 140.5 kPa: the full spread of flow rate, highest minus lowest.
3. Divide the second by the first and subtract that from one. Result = -1.8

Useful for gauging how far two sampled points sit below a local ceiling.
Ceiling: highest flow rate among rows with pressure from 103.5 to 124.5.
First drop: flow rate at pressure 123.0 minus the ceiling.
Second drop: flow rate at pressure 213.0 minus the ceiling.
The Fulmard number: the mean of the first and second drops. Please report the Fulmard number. -0.4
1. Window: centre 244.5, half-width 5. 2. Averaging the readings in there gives 10.6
